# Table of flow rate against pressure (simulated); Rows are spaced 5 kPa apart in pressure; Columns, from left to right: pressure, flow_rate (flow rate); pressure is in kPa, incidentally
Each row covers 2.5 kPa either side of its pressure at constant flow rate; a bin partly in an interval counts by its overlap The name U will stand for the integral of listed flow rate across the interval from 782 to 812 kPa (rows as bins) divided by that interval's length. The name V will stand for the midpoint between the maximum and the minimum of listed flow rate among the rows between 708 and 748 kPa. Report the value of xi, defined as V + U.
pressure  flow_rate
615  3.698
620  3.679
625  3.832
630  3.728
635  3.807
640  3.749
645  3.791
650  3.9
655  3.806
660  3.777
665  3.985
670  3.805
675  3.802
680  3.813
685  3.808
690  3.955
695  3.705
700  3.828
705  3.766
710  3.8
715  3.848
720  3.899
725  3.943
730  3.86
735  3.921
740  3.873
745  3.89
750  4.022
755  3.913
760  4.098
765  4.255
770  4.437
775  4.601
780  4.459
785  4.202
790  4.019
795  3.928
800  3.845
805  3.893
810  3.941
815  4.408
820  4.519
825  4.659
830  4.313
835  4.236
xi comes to 7.85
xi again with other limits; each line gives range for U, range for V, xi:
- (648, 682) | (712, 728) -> 7.74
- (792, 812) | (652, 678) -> 7.78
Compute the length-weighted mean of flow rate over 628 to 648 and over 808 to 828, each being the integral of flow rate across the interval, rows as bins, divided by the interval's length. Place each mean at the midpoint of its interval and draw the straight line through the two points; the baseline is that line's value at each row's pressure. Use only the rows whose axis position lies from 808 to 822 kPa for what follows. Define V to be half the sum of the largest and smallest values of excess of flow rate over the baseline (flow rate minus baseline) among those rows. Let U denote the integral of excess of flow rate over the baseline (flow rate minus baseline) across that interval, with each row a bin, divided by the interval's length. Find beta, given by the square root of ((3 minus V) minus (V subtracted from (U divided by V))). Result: 1.56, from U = -0.09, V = -0.15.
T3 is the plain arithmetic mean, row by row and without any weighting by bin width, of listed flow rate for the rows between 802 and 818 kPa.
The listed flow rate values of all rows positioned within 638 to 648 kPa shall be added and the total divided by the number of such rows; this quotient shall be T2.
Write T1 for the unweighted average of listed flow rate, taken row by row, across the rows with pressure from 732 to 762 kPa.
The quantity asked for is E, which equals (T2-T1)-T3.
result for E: -4.3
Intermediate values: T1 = 4.0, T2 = 3.77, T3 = 4.08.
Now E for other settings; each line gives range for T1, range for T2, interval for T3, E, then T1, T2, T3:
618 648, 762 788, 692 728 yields -3.2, 3.8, 4.39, 3.83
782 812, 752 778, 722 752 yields -3.6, 4.0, 4.26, 3.92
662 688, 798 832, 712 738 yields -3.5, 3.8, 4.23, 3.89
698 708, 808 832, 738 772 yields -3.5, 3.8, 4.37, 4.07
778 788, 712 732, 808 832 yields -4.8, 4.3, 3.89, 4.37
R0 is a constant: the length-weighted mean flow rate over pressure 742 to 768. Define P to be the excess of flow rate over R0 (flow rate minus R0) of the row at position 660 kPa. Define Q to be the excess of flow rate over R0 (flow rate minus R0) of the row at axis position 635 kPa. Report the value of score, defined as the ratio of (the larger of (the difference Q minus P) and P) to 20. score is 0.0015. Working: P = -0.263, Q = -0.23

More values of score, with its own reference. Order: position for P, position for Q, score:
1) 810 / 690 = 0.0007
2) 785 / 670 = 0.0081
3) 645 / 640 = -0.0021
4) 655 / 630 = -0.0039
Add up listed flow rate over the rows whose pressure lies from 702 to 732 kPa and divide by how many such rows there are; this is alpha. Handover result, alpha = 3.85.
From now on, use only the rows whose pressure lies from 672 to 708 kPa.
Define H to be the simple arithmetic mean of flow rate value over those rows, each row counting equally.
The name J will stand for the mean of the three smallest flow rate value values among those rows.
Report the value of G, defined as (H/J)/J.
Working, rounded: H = 3.81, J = 3.76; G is 0.270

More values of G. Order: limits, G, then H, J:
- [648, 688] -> 0.266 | 3.84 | 3.79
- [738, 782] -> 0.275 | 4.17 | 3.89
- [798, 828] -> 0.278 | 4.21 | 3.89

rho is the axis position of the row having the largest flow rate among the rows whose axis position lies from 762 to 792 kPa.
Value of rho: 775 kPa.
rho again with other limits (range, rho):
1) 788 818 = 815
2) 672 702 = 690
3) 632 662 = 650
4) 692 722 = 720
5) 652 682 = 665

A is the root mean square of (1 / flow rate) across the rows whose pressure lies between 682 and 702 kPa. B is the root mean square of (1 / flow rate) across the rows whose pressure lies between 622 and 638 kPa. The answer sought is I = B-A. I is 0.00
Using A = 0.262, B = 0.264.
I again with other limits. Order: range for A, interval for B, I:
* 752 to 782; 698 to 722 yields 0.03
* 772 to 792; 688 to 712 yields 0.03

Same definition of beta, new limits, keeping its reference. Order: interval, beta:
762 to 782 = 1.42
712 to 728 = 1.41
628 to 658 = 1.65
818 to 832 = 1.26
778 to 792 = 1.29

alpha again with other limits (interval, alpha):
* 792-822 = 4.09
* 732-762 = 3.95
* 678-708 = 3.81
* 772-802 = 4.18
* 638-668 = 3.83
